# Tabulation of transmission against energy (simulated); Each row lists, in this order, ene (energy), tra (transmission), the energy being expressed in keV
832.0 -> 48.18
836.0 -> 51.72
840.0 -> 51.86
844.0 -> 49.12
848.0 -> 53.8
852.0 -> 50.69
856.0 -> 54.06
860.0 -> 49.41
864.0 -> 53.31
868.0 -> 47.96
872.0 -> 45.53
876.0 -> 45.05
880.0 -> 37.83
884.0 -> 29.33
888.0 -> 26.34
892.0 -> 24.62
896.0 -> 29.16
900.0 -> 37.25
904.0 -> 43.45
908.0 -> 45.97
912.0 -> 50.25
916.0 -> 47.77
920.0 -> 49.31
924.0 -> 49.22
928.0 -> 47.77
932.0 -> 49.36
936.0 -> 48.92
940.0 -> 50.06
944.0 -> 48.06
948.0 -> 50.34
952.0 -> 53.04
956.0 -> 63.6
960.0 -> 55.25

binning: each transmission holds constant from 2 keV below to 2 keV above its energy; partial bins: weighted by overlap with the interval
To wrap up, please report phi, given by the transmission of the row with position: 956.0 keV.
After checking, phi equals 63.6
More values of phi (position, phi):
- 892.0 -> 24.62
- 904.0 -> 43.45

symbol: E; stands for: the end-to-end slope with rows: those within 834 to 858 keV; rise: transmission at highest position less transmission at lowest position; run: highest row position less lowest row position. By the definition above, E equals 0.12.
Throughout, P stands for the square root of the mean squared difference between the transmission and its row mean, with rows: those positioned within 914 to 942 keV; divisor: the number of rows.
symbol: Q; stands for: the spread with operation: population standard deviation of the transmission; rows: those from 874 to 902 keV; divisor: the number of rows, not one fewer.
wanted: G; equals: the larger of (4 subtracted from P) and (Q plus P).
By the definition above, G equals 7.6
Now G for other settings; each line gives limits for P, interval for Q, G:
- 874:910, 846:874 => 10.9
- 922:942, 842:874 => 3.6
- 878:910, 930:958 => 12.5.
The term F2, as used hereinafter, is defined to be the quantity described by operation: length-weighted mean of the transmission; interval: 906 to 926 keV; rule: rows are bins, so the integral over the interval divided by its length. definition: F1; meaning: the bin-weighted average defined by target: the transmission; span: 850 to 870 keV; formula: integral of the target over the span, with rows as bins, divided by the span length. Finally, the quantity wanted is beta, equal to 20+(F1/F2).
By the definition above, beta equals 21.05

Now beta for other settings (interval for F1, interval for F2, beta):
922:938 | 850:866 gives 20.94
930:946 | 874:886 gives 21.31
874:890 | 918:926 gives 20.70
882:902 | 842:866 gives 20.57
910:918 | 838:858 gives 20.94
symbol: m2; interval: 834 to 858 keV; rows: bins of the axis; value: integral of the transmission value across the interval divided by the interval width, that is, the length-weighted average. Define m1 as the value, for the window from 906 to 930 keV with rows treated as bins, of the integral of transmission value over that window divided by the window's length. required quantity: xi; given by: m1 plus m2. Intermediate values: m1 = 48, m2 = 52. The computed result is 100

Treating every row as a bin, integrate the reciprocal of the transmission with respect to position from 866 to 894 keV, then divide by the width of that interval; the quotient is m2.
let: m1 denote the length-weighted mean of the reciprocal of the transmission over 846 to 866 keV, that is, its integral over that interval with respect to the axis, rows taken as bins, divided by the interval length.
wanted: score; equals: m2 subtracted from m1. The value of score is -0.010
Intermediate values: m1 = 0.0192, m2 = 0.0292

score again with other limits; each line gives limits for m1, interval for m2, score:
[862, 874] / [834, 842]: 0.001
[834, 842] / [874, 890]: -0.011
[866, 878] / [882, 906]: -0.011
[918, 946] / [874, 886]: -0.007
